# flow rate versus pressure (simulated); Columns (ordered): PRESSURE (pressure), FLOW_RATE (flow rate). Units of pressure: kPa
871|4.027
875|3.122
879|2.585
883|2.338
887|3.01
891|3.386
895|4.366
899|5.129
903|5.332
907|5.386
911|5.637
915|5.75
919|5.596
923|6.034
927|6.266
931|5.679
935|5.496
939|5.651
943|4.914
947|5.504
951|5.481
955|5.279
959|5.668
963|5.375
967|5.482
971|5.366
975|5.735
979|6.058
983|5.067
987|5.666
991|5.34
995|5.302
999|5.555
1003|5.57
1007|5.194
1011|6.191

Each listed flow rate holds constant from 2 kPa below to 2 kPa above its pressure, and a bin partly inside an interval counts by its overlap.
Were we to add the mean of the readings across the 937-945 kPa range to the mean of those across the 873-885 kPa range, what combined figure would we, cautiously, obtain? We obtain 8.0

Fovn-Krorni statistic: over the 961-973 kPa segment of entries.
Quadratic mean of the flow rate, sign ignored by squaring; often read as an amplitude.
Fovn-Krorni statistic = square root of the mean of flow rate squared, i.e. 5.41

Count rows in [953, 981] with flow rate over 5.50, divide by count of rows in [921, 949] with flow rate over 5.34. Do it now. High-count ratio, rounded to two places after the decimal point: 0.50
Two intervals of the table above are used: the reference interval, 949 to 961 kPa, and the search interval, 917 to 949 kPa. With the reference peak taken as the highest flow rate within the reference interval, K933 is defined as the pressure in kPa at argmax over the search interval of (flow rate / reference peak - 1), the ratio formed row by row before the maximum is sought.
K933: 927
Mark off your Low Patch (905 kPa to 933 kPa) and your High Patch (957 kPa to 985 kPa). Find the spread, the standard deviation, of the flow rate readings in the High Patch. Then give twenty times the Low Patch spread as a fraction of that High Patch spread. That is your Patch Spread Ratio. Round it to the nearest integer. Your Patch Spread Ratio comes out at 19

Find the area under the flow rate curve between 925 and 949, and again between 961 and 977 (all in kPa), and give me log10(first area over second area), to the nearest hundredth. 0.18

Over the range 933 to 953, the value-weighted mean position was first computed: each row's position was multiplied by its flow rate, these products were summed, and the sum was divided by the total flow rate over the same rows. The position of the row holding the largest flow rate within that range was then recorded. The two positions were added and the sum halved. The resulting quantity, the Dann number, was 941.0 kPa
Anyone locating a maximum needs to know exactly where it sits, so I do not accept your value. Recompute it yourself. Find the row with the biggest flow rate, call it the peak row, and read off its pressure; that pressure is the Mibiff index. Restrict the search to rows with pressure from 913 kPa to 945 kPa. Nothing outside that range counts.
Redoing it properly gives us 927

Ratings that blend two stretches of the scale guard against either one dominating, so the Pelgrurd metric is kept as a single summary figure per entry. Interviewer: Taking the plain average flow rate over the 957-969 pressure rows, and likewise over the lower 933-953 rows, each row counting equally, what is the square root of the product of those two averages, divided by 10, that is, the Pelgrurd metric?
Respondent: 0.546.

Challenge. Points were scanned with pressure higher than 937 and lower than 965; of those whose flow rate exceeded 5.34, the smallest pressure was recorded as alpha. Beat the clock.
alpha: 939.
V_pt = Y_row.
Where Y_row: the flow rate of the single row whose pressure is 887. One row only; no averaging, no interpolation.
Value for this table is 3.01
